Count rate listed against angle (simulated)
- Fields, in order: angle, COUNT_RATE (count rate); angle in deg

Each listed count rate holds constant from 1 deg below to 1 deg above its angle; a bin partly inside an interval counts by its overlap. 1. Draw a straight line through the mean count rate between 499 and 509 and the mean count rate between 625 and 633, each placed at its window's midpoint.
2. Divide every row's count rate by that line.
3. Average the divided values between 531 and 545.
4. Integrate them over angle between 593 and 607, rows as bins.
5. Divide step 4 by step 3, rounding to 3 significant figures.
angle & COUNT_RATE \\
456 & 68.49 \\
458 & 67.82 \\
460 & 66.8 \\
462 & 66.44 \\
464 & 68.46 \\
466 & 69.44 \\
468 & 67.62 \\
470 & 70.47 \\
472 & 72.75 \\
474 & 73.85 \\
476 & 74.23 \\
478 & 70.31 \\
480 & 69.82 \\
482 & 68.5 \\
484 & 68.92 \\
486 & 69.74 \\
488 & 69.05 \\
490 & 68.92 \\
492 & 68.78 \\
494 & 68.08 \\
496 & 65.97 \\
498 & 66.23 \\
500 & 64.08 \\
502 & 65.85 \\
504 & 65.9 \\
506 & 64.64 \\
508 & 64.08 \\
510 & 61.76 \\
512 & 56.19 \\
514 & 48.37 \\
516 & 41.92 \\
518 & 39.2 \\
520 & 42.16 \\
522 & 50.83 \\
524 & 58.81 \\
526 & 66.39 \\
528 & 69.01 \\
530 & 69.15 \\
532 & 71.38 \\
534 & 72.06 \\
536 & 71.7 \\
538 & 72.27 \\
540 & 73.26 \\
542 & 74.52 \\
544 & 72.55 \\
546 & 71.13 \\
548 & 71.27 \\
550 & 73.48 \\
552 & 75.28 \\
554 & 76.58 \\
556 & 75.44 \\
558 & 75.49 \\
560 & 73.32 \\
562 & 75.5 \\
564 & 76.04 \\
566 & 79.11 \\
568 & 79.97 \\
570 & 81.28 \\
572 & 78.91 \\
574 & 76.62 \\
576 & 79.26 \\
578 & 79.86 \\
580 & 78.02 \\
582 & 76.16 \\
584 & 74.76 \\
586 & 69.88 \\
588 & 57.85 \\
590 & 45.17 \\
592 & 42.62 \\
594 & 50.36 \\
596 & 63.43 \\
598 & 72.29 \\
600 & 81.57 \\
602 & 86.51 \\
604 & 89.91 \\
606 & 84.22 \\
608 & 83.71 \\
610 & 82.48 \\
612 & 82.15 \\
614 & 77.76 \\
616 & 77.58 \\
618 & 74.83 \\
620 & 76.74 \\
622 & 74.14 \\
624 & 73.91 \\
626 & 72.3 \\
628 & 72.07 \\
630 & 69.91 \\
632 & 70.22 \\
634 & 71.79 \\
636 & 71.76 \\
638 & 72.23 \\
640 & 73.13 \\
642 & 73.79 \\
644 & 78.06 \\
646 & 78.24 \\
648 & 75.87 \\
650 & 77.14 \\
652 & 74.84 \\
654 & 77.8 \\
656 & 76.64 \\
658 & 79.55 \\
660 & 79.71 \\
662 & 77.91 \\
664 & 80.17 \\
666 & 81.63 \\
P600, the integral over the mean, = 13.9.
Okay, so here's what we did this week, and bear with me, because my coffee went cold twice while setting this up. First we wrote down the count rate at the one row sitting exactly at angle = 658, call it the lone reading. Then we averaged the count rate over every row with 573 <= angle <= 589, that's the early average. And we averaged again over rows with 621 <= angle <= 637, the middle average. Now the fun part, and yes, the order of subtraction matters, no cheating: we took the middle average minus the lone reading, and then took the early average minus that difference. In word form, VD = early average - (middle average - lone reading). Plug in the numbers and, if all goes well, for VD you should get 82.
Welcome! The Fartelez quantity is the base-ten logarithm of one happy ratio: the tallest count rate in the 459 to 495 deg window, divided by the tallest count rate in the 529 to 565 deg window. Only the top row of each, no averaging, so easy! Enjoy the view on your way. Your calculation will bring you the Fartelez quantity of -0.014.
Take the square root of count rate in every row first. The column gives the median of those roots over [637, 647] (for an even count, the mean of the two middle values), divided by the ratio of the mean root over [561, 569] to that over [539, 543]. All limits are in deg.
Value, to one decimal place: 8.4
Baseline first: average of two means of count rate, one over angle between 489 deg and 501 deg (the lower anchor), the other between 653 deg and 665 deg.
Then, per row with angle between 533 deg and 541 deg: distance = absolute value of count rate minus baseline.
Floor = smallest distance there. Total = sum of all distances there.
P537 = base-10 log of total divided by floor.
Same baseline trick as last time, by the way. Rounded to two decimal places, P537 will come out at 0.81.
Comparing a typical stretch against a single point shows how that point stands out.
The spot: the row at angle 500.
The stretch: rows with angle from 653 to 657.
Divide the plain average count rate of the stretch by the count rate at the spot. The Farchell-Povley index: 1.21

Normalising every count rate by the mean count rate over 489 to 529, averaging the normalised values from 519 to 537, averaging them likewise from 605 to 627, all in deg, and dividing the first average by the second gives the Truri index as 0.81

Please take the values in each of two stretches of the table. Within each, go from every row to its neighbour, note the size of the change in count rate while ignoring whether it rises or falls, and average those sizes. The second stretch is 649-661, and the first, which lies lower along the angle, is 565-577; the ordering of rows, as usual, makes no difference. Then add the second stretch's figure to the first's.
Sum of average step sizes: 3.8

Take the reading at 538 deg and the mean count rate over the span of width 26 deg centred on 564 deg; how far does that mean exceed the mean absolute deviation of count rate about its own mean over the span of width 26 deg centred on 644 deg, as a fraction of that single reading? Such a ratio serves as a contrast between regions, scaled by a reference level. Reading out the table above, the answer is 1.03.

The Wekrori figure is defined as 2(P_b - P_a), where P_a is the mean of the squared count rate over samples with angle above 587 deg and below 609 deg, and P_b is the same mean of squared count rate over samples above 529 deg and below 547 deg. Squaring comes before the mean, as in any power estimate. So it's 316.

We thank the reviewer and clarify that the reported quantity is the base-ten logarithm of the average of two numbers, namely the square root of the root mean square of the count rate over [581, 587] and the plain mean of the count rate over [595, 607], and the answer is 1.64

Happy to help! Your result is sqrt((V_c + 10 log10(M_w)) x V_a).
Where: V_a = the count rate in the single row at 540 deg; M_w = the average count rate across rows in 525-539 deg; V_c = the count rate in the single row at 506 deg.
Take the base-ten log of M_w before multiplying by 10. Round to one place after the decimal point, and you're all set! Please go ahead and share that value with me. 78.0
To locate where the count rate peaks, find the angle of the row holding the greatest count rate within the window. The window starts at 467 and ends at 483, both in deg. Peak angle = 476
